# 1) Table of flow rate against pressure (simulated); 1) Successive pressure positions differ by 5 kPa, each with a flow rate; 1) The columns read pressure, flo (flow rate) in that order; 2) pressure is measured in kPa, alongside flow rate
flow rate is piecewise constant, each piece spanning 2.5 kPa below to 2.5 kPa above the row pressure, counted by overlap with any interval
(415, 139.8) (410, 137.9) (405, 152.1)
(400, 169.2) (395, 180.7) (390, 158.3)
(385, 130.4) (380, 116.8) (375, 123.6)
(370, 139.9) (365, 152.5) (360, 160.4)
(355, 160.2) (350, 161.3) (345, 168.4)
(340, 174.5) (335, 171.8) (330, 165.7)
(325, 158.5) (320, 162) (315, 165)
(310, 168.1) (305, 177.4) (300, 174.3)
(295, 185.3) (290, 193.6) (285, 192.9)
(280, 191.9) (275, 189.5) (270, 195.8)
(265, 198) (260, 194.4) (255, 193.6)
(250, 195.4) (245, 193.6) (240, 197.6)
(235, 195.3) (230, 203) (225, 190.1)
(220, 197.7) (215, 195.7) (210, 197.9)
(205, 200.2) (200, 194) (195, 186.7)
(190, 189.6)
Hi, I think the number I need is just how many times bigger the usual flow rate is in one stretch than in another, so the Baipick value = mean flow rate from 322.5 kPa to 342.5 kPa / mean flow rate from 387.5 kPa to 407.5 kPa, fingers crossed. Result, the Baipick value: 1.02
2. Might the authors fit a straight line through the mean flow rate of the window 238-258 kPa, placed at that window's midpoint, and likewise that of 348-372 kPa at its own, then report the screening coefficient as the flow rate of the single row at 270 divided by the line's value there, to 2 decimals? 1.05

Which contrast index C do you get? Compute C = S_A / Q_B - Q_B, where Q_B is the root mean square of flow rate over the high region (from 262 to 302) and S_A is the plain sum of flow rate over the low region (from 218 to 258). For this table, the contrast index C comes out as -182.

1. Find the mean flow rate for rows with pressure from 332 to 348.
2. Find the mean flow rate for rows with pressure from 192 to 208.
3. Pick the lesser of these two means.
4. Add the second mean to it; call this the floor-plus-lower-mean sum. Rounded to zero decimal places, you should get 365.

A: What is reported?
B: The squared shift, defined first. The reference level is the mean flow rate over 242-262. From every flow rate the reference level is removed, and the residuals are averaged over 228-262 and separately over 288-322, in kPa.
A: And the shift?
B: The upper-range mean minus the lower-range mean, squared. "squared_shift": 442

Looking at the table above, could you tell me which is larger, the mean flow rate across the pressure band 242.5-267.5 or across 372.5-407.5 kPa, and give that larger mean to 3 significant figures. 195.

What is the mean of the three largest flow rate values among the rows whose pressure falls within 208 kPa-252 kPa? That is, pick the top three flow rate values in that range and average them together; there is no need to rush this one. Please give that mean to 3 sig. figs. 200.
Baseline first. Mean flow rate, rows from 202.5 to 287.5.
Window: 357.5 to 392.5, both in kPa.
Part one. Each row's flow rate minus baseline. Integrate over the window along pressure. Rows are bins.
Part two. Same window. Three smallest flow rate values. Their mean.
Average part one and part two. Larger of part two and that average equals 124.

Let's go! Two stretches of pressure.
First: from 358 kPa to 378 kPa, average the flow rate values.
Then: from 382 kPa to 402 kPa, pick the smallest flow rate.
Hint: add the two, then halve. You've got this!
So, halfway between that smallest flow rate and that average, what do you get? 137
